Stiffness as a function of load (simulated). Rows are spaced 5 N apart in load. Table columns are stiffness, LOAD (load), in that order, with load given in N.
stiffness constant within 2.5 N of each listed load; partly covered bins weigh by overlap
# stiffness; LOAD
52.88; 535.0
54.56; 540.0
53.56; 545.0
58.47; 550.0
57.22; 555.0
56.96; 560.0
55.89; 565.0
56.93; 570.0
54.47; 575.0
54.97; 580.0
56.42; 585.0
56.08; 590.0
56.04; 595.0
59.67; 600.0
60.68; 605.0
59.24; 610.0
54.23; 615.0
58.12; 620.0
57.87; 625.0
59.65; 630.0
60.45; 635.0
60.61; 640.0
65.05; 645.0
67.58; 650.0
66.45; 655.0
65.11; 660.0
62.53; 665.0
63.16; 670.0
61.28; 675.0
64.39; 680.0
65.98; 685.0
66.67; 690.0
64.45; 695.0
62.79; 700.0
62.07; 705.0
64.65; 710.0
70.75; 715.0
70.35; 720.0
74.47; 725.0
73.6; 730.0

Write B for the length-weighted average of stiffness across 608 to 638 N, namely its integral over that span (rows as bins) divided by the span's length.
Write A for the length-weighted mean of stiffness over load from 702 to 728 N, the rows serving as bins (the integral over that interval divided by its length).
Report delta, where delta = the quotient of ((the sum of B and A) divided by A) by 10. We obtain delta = 0.185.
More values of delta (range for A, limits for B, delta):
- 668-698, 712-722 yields 0.209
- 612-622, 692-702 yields 0.213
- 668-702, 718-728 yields 0.213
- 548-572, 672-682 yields 0.210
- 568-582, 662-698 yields 0.216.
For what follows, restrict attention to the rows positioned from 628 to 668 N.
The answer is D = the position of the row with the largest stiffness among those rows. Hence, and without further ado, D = 650.0 N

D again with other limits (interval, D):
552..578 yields 555.0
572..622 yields 605.0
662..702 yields 690.0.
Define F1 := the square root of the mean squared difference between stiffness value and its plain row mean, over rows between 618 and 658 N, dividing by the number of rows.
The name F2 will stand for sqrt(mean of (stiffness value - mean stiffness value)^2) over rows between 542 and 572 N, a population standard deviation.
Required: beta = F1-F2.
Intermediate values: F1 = 3.57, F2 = 1.5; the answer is 2.1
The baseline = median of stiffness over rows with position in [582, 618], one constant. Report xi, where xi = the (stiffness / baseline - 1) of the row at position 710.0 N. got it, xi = 0.15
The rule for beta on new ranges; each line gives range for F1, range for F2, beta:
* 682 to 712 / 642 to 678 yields -0.5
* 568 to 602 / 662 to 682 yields 0.4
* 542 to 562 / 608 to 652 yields -1.9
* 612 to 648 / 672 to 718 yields 0.4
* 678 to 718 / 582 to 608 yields 0.5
